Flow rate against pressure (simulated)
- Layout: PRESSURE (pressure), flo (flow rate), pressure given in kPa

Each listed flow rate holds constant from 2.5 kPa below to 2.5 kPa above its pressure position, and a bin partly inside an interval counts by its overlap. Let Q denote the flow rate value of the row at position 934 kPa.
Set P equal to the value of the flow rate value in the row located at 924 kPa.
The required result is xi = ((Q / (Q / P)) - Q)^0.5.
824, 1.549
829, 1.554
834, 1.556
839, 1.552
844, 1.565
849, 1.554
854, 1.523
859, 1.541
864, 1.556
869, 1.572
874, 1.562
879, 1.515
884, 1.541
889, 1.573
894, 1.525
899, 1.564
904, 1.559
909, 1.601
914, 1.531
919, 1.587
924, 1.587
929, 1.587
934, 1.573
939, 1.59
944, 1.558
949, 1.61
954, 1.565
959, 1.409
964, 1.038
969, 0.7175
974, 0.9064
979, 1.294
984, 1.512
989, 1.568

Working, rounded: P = 1.587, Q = 1.573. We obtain 0.12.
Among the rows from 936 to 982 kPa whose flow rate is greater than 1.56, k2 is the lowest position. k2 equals 939 kPa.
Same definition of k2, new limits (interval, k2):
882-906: 889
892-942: 899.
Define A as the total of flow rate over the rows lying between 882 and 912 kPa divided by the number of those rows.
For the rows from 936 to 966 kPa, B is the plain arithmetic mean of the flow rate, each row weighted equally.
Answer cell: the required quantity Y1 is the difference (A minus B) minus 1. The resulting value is -0.90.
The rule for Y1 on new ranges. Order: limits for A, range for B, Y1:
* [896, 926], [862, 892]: -0.98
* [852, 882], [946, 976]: -0.66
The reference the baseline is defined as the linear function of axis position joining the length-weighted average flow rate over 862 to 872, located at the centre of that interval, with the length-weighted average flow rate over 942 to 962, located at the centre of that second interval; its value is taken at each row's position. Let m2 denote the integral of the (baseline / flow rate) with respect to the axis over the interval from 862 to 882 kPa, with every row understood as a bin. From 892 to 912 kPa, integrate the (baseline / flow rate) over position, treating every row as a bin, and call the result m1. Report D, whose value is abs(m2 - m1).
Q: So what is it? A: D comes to 0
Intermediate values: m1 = 20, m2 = 20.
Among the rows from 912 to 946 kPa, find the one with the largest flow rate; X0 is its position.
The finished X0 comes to 939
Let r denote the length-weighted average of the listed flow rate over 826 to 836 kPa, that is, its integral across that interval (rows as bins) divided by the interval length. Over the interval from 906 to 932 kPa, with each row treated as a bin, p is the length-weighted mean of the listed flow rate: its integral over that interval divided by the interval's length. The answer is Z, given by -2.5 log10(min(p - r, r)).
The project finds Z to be 4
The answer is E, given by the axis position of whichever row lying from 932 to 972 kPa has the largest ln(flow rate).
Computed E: 949 kPa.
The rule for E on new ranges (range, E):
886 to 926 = 909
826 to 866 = 844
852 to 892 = 889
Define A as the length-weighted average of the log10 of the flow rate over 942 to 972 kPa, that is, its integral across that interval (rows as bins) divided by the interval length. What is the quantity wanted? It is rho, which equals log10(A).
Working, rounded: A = 0.099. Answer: -1.01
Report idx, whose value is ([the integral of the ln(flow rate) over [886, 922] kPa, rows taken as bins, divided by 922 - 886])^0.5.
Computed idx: 0.668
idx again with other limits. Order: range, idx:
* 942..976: 0.434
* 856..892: 0.662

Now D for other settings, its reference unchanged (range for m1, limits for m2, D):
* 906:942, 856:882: 9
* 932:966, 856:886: 5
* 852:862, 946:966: 12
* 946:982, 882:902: 28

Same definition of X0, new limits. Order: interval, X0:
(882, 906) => 889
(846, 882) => 869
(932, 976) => 949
